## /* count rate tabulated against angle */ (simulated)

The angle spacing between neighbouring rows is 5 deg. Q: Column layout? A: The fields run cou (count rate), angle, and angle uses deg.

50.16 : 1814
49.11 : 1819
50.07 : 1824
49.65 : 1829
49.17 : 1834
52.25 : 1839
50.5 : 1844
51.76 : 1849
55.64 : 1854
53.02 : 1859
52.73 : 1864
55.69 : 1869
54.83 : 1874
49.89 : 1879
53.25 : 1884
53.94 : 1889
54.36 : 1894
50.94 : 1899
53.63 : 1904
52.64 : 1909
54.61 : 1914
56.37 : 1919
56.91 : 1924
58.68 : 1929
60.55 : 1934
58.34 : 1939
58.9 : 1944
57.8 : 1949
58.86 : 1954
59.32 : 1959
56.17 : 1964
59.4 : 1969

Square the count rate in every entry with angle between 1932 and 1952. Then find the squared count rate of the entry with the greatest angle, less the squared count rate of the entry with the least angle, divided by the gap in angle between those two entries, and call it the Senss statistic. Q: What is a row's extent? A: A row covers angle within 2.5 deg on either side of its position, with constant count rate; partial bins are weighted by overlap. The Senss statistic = -22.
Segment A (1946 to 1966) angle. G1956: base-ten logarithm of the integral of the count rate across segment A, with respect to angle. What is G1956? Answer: 3.1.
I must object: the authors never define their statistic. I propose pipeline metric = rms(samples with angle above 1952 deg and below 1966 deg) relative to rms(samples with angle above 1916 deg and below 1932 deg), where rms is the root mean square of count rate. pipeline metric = 1.01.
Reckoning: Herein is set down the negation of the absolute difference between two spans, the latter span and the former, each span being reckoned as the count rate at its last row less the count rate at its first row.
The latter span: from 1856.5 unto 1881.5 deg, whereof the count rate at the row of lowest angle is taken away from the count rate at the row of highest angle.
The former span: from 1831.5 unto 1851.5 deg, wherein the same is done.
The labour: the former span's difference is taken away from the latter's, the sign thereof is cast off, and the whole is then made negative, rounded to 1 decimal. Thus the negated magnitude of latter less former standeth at -5.7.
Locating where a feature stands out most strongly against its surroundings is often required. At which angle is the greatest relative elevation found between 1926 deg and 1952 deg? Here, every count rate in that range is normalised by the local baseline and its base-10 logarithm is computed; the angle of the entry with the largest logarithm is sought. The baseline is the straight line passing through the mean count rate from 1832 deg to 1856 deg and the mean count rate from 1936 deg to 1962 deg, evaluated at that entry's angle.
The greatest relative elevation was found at 1934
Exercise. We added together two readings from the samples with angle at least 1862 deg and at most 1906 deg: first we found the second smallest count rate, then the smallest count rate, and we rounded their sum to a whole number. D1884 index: 101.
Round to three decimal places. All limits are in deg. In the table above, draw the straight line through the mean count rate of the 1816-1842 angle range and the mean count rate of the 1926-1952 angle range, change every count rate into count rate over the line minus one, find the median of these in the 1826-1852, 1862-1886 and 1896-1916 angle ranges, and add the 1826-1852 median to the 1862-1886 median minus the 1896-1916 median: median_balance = 0.045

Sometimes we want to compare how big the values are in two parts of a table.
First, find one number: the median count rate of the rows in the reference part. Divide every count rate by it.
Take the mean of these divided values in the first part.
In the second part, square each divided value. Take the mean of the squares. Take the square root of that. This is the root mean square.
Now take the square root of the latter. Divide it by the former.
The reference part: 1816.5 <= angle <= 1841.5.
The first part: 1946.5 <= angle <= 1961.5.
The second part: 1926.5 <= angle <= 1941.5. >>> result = 0.92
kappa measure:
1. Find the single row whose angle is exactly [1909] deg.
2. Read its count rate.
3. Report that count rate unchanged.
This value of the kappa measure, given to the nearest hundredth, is 52.64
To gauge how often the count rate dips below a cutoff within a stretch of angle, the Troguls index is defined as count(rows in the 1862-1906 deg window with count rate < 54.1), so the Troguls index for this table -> 6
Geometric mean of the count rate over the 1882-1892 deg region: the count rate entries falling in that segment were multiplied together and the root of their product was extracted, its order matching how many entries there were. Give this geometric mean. 53.6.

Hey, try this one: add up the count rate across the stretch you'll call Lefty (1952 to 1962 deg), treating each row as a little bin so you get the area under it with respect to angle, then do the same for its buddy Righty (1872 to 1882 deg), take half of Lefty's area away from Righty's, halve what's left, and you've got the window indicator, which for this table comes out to 114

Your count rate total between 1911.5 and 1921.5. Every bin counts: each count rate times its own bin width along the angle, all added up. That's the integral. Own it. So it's 555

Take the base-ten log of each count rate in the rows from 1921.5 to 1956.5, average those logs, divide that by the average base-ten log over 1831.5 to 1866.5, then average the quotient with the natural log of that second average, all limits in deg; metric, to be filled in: 0.785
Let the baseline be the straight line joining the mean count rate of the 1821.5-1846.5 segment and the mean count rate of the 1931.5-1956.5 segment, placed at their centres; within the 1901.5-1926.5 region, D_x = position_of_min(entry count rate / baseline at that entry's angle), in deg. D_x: 1909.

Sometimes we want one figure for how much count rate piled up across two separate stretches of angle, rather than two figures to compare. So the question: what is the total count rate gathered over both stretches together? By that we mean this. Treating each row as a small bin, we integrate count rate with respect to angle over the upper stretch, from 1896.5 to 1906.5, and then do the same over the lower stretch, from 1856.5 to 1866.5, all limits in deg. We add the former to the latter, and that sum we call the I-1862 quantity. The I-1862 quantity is 1052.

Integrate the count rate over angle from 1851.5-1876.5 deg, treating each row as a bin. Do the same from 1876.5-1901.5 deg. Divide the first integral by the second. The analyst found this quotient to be 1.04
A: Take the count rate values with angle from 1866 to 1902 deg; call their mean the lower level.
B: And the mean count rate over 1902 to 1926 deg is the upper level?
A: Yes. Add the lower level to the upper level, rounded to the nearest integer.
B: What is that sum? 108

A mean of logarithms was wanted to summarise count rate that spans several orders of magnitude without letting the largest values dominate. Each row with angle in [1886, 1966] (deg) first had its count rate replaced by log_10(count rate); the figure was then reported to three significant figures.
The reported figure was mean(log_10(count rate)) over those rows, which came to 1.75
